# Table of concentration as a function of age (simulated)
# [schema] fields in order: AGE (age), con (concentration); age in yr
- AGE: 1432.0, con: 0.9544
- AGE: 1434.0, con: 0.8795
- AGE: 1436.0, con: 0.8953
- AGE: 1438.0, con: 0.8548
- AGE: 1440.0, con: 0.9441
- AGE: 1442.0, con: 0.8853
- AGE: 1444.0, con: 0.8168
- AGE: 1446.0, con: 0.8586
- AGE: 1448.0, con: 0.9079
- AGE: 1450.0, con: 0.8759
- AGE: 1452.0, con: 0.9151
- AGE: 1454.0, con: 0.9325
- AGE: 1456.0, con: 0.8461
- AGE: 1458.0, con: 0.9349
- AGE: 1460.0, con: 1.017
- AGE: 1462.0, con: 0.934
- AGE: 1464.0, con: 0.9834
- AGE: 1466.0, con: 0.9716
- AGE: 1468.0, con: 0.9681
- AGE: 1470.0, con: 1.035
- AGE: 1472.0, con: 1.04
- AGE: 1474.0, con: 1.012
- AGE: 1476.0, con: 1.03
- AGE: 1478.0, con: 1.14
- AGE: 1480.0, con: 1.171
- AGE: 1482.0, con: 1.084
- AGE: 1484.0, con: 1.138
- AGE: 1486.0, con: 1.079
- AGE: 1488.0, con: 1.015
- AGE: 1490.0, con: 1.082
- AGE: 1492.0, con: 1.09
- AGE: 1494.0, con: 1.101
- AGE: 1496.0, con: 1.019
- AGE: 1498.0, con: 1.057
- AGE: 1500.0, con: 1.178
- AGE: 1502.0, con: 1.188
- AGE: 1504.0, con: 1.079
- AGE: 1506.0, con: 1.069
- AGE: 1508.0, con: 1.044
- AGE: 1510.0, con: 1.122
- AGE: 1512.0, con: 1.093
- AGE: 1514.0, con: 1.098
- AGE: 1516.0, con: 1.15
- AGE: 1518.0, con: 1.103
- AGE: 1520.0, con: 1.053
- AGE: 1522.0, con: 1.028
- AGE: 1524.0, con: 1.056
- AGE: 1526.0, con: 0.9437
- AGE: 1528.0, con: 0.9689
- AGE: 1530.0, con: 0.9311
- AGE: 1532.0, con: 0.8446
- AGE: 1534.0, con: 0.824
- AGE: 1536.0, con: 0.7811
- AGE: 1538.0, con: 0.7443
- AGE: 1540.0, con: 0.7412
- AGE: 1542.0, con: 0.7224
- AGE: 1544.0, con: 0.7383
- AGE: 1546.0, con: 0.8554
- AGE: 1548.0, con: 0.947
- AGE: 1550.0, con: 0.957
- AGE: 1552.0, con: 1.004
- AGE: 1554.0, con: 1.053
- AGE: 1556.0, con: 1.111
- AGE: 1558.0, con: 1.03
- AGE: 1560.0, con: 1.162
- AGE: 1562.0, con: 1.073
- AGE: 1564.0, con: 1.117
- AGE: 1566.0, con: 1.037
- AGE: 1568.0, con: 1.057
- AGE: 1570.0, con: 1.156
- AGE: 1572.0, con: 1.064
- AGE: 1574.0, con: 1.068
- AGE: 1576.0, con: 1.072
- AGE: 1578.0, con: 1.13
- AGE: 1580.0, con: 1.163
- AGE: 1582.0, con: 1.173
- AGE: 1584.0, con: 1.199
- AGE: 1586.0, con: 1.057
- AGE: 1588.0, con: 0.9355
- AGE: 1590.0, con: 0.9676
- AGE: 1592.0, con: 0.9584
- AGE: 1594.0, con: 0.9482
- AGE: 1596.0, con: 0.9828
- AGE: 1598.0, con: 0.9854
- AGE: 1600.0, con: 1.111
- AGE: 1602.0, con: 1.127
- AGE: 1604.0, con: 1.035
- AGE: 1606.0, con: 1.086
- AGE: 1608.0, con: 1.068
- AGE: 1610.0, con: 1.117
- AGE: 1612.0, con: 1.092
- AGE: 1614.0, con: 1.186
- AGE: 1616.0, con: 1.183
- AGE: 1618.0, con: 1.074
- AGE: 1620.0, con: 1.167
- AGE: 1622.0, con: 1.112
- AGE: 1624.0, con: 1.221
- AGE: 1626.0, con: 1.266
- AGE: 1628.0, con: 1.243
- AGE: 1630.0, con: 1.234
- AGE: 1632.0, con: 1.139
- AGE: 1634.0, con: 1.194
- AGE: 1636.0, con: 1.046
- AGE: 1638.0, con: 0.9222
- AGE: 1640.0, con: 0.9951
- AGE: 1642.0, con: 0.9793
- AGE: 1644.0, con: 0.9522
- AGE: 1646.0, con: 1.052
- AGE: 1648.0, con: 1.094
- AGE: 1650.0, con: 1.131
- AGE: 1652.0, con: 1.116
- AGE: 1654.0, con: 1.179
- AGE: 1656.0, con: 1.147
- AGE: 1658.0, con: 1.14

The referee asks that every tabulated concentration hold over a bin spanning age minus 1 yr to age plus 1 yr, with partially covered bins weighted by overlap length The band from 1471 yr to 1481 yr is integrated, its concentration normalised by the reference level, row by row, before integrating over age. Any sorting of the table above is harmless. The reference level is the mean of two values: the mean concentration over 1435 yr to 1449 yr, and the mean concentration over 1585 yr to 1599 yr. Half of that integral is 5.8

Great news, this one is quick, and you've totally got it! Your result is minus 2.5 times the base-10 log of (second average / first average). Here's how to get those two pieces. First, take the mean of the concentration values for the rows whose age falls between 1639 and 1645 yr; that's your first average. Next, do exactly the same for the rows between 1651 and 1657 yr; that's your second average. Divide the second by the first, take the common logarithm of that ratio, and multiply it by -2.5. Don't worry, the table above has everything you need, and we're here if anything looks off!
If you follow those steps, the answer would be -0.18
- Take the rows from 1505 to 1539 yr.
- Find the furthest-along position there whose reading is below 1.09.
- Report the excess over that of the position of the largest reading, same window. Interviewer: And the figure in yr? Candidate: -22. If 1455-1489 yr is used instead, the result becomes -8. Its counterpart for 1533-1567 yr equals -6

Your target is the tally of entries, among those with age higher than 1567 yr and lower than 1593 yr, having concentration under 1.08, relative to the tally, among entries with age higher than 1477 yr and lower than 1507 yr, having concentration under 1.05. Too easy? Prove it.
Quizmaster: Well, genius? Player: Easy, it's 4.0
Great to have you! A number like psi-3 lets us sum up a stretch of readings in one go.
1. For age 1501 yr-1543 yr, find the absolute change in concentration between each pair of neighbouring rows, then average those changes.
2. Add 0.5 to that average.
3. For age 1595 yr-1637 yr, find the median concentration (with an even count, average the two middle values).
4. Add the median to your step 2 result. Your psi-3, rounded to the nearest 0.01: 1.66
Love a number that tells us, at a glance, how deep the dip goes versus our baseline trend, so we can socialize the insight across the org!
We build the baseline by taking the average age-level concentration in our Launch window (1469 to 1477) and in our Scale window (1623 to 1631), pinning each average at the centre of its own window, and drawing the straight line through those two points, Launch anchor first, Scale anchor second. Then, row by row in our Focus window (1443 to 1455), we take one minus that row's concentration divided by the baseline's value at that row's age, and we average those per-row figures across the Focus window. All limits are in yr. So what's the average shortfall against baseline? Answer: 0.11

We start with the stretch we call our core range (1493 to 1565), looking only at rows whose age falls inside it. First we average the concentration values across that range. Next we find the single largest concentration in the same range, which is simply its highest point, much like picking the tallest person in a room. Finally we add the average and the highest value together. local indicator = 2.19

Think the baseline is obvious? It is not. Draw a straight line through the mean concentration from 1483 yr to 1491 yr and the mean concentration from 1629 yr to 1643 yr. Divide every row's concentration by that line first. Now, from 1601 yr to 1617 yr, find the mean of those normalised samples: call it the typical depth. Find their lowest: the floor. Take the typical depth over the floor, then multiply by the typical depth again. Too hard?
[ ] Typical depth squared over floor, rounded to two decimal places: 1.11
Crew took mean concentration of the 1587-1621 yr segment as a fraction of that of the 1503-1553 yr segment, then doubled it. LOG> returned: 2.22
